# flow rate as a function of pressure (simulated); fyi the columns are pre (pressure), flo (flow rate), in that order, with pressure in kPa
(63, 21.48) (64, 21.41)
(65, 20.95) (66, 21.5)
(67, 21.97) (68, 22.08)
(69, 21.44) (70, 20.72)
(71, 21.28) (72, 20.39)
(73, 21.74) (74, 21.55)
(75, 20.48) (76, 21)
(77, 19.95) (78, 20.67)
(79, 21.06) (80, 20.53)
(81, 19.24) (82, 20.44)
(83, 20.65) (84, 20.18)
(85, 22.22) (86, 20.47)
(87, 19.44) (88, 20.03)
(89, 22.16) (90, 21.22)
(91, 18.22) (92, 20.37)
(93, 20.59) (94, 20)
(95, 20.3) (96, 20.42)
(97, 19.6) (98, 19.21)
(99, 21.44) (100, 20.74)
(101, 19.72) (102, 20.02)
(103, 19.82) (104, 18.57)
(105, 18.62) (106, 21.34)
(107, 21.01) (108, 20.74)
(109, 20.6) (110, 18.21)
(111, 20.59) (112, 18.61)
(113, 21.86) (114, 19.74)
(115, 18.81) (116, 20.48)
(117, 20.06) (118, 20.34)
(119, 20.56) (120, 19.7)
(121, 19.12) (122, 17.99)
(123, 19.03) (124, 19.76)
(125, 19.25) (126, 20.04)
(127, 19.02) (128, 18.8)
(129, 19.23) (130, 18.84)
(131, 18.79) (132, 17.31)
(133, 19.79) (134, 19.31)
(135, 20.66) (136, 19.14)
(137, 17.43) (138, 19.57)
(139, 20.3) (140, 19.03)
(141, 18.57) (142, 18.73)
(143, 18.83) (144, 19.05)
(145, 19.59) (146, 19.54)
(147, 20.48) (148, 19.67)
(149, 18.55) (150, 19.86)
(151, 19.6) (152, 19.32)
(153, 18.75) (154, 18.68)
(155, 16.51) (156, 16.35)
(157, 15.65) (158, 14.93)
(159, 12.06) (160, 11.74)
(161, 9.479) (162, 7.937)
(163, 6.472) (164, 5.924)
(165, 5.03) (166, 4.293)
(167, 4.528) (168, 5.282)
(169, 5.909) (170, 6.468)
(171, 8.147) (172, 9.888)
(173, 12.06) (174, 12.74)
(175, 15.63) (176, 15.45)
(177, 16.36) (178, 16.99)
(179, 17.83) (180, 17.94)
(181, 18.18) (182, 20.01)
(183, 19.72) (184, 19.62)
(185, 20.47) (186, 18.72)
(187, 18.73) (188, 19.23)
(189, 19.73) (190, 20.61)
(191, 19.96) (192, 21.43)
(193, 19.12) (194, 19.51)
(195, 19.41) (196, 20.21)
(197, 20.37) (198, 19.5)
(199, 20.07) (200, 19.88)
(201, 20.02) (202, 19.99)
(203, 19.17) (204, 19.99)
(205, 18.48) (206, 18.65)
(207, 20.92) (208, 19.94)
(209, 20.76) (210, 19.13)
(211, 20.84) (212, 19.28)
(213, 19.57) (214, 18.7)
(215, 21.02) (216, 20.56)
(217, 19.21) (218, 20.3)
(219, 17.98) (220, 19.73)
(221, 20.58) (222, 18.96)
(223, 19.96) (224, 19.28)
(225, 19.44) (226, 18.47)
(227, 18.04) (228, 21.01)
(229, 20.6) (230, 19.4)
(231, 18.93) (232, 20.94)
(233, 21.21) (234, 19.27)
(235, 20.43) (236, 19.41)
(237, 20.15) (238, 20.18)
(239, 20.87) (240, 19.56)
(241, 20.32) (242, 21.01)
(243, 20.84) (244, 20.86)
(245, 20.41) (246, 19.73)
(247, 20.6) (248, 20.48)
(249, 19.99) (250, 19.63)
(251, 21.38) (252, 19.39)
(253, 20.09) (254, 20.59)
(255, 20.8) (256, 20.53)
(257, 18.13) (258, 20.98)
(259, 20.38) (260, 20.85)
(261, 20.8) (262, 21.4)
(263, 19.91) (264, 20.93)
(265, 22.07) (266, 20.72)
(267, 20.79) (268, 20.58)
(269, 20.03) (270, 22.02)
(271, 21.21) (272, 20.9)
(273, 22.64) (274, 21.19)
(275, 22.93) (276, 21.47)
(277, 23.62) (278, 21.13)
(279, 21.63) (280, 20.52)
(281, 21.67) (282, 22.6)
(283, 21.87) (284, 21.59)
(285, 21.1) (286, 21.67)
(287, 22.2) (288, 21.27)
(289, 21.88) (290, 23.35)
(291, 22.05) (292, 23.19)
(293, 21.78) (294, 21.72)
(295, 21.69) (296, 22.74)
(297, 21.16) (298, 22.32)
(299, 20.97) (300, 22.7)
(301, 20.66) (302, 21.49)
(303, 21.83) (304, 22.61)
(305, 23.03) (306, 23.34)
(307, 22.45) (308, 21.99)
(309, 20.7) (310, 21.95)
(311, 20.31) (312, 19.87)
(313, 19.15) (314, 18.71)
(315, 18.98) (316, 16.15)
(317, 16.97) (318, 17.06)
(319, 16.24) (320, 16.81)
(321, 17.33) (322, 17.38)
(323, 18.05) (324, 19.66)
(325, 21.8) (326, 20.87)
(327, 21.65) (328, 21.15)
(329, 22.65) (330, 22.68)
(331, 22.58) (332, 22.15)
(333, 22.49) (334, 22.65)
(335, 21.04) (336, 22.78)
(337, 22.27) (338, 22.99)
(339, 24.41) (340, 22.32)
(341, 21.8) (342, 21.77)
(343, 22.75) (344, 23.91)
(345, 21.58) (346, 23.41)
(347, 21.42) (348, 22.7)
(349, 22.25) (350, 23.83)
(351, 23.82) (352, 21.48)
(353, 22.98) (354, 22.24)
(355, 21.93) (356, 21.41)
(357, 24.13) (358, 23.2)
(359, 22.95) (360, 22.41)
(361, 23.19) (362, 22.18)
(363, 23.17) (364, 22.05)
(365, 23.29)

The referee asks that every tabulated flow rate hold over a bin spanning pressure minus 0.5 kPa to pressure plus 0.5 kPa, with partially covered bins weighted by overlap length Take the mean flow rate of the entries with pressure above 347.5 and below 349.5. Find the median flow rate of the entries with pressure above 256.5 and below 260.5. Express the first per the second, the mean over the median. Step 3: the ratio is 1.09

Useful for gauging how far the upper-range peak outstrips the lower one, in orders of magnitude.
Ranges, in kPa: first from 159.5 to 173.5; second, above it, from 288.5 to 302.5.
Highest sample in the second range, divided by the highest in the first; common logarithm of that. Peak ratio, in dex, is 0.29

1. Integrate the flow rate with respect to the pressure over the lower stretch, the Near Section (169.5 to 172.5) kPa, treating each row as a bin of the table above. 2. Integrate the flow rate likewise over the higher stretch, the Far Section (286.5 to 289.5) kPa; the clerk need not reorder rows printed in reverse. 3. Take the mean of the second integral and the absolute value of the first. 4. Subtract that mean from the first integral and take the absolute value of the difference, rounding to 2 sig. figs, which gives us 20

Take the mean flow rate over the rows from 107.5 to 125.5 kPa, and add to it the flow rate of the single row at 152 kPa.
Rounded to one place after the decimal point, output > 39.1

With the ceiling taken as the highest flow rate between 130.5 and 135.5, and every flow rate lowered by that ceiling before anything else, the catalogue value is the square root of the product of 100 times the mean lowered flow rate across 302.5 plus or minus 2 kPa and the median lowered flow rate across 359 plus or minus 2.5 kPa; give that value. 16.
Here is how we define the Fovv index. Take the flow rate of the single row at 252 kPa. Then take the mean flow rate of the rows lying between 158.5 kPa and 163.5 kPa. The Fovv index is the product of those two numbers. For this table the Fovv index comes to 185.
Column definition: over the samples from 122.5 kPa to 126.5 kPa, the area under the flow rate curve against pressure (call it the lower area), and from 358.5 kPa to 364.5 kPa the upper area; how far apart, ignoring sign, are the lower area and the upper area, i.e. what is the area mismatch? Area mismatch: 58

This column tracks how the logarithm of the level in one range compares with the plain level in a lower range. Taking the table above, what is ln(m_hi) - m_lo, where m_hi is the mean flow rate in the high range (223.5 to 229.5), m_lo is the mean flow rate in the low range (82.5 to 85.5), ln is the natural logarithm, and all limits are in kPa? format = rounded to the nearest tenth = -18.0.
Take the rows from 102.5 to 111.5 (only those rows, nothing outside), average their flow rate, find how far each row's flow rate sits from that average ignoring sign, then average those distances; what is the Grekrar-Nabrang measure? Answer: 1.01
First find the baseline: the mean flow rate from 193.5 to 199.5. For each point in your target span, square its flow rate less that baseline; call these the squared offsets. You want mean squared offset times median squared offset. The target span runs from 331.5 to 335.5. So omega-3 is 33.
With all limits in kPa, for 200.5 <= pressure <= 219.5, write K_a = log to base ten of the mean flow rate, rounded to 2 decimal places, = 1.29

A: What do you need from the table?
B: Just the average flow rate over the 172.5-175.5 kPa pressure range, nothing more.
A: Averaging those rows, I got 13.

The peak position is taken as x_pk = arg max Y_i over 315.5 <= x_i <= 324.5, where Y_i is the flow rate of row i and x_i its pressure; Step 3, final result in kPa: 324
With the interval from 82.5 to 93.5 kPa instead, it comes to 85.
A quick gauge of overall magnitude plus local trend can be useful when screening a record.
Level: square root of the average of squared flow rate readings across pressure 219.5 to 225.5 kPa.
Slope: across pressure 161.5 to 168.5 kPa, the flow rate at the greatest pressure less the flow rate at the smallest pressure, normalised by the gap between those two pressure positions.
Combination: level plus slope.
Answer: 19.2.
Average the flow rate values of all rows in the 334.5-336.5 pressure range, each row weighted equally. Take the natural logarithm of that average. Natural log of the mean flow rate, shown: 3.09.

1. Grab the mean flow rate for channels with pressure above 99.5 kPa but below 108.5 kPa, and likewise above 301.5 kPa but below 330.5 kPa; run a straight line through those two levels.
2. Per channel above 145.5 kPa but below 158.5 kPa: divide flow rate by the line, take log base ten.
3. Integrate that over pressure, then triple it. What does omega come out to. -1.6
